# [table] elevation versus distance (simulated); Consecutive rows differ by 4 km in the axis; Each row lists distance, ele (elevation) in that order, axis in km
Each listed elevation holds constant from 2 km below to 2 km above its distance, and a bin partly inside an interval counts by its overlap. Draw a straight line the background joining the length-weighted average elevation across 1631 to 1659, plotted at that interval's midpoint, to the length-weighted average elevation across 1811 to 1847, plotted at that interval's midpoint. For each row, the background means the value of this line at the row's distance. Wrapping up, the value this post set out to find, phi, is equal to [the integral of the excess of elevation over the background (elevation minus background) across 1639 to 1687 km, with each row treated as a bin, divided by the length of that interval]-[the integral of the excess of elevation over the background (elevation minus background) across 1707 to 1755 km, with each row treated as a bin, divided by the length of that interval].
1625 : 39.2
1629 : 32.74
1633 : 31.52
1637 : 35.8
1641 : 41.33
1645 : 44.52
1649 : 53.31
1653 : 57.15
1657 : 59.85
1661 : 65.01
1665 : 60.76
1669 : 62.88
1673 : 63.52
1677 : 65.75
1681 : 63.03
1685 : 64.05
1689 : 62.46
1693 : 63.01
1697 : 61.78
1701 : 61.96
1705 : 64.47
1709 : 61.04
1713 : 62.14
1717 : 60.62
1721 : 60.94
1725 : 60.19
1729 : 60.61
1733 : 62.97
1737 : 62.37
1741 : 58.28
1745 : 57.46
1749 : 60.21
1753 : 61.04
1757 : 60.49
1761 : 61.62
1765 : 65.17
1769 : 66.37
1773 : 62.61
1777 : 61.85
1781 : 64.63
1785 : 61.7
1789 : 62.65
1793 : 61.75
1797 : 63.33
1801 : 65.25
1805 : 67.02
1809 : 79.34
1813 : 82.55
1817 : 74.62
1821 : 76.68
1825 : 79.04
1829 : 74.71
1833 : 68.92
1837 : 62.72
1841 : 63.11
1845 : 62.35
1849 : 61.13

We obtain 7.2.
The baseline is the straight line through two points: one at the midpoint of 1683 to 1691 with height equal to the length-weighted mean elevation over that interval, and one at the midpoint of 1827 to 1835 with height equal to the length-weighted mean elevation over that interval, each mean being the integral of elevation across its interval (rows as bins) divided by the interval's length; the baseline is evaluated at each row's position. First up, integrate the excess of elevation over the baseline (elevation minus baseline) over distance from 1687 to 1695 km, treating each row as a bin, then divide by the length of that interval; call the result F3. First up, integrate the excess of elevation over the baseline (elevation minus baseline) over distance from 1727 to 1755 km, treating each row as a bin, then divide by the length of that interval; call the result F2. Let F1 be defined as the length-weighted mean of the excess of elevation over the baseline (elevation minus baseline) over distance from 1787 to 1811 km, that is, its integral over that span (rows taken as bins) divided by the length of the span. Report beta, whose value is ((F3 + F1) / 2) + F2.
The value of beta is -8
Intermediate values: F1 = -3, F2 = -6.0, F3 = -1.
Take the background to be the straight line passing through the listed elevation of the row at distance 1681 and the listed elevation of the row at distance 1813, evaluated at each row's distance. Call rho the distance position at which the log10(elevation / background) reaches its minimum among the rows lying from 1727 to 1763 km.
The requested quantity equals 1745 km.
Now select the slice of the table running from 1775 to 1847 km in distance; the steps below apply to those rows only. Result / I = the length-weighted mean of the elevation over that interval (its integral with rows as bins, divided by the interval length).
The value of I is 68.5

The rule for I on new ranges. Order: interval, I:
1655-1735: 62.4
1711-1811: 62.8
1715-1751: 60.4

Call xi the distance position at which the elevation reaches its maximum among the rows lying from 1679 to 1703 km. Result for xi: 1685 km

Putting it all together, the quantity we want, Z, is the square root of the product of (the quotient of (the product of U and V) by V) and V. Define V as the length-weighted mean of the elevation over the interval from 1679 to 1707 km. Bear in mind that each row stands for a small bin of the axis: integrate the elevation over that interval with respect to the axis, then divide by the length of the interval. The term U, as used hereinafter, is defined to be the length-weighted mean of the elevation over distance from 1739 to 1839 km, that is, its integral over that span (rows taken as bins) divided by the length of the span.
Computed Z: 64.7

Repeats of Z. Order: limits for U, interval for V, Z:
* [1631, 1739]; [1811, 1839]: 65.7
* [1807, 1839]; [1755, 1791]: 68.7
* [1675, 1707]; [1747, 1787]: 62.9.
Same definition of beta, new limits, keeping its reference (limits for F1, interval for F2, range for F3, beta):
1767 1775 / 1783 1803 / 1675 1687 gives -8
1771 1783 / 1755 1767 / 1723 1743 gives -11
